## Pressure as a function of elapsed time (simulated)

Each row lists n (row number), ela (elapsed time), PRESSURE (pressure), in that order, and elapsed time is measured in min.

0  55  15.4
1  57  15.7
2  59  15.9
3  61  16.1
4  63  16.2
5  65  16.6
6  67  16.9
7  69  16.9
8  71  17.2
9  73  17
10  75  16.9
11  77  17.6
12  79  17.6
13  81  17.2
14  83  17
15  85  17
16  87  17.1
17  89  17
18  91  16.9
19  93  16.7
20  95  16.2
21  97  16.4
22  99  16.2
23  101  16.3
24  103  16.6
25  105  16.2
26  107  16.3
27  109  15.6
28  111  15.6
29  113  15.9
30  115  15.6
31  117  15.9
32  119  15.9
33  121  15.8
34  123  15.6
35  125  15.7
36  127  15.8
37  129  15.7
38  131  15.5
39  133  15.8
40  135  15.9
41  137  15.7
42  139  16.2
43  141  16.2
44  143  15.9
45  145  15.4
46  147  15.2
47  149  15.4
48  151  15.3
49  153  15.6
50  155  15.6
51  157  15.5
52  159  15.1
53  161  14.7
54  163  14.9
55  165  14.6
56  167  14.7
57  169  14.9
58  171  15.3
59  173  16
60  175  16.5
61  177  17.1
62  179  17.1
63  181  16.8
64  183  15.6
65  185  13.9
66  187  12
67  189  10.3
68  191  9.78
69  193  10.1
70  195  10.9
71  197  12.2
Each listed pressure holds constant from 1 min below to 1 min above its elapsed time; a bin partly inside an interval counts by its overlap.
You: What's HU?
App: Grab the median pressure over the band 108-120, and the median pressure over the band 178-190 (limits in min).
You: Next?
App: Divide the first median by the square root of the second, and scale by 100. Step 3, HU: 410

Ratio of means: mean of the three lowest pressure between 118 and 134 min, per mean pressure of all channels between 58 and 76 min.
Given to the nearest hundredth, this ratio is 0.94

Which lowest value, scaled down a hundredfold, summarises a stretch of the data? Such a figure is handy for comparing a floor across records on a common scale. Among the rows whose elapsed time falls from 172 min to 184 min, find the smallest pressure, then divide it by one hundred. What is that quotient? 0.156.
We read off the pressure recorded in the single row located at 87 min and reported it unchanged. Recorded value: 17.1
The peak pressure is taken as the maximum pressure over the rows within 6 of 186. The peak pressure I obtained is 16.8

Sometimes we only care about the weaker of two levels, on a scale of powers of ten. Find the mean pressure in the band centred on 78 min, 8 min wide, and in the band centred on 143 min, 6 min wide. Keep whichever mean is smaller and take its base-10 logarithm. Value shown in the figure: 1.20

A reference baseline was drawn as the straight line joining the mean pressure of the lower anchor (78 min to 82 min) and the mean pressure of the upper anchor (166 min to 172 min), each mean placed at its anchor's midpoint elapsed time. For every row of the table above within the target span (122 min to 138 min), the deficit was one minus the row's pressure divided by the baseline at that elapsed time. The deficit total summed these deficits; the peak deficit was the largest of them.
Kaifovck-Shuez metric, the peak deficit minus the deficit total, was -0.12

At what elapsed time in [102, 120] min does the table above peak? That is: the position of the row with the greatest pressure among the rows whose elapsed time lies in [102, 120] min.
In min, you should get 103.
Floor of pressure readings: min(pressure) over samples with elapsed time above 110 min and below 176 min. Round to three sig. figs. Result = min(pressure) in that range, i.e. 14.6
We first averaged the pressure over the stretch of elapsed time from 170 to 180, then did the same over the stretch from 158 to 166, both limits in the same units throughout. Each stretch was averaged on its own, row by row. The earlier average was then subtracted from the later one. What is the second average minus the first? -1.6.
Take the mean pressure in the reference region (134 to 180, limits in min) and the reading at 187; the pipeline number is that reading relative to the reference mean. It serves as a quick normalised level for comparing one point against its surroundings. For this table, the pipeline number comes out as 0.77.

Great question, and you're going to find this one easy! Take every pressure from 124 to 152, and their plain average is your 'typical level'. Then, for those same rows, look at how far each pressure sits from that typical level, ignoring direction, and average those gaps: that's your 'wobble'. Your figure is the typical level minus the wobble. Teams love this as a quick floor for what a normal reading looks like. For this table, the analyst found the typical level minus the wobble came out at 15.5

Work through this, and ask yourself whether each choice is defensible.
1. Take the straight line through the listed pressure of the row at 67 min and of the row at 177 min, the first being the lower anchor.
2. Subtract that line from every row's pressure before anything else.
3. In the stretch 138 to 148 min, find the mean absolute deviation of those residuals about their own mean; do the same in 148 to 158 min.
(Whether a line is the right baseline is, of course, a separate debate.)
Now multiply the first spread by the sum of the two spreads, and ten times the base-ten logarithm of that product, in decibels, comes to -7.2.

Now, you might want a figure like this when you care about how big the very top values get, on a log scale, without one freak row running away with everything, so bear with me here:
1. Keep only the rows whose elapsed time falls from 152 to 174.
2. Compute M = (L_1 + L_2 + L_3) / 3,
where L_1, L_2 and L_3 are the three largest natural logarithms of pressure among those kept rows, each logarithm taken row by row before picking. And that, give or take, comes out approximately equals 2.76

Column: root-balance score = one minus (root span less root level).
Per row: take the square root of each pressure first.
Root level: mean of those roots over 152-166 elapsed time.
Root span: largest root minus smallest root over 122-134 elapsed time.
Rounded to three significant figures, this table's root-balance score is 4.85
